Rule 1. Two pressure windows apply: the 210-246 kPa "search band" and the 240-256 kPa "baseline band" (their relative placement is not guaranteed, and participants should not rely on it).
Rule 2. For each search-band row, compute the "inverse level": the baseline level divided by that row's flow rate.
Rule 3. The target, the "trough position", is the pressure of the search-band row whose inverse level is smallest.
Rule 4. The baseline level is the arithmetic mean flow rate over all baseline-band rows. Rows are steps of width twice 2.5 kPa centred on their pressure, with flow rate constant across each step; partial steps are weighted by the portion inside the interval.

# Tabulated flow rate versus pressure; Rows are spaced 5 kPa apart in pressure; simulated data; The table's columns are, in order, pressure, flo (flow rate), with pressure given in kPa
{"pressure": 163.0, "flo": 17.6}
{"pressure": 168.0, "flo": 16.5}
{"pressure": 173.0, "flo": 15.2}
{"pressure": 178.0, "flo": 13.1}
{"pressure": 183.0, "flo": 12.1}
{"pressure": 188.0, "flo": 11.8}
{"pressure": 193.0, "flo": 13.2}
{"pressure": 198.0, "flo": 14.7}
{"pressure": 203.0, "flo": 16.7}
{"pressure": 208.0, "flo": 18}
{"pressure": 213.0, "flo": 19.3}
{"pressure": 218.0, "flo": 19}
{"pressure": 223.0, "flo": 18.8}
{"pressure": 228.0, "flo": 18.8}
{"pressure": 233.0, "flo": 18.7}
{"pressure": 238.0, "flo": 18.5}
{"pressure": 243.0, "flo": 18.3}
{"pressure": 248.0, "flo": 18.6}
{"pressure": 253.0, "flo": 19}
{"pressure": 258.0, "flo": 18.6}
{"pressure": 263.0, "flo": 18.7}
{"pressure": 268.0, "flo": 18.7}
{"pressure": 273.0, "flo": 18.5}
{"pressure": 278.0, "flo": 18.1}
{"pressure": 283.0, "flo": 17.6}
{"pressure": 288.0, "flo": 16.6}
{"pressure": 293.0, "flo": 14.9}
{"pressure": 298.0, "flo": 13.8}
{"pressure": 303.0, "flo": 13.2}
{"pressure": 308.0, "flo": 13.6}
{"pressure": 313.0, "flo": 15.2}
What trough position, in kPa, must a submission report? 213.0 kPa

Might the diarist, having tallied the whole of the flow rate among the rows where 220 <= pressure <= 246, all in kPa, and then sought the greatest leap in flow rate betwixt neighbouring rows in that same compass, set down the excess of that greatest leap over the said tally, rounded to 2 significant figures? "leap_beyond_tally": -93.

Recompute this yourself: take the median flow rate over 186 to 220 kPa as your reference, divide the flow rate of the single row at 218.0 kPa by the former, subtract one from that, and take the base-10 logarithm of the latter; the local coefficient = -0.86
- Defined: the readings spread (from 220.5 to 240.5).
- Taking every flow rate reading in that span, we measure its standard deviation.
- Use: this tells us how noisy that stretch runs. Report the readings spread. 0.1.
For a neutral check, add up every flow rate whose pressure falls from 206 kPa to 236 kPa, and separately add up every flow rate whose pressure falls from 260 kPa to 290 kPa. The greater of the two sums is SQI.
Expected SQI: 113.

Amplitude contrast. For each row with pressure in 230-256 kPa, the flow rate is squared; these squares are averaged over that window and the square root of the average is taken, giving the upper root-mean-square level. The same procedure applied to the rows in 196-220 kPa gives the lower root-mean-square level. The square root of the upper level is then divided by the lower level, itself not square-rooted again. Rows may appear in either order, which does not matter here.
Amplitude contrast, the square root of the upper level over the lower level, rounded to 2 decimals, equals 0.24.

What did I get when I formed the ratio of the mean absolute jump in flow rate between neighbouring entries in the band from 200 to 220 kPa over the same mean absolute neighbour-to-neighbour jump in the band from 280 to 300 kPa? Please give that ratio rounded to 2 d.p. 0.76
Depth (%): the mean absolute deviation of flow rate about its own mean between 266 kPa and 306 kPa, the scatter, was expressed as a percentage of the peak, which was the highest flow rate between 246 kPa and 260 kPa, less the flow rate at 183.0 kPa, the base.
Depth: 27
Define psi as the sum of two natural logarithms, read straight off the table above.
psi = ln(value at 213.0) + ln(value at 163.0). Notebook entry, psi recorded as 5.83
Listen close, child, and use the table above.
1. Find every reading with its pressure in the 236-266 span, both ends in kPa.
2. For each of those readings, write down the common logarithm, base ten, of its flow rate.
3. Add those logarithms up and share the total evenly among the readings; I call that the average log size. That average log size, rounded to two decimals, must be 1.27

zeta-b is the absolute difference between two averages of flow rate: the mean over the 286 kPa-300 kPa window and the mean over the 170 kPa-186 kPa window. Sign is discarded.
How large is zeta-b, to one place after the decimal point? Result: 1.6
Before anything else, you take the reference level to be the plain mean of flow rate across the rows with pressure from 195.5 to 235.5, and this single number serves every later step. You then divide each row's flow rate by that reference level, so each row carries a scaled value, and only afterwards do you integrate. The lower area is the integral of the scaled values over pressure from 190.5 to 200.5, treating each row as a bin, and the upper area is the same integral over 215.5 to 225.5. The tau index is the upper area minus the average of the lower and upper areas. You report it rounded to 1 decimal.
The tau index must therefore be 1.4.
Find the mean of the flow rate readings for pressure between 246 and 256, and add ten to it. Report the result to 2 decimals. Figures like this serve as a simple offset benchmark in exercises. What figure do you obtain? 28.80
